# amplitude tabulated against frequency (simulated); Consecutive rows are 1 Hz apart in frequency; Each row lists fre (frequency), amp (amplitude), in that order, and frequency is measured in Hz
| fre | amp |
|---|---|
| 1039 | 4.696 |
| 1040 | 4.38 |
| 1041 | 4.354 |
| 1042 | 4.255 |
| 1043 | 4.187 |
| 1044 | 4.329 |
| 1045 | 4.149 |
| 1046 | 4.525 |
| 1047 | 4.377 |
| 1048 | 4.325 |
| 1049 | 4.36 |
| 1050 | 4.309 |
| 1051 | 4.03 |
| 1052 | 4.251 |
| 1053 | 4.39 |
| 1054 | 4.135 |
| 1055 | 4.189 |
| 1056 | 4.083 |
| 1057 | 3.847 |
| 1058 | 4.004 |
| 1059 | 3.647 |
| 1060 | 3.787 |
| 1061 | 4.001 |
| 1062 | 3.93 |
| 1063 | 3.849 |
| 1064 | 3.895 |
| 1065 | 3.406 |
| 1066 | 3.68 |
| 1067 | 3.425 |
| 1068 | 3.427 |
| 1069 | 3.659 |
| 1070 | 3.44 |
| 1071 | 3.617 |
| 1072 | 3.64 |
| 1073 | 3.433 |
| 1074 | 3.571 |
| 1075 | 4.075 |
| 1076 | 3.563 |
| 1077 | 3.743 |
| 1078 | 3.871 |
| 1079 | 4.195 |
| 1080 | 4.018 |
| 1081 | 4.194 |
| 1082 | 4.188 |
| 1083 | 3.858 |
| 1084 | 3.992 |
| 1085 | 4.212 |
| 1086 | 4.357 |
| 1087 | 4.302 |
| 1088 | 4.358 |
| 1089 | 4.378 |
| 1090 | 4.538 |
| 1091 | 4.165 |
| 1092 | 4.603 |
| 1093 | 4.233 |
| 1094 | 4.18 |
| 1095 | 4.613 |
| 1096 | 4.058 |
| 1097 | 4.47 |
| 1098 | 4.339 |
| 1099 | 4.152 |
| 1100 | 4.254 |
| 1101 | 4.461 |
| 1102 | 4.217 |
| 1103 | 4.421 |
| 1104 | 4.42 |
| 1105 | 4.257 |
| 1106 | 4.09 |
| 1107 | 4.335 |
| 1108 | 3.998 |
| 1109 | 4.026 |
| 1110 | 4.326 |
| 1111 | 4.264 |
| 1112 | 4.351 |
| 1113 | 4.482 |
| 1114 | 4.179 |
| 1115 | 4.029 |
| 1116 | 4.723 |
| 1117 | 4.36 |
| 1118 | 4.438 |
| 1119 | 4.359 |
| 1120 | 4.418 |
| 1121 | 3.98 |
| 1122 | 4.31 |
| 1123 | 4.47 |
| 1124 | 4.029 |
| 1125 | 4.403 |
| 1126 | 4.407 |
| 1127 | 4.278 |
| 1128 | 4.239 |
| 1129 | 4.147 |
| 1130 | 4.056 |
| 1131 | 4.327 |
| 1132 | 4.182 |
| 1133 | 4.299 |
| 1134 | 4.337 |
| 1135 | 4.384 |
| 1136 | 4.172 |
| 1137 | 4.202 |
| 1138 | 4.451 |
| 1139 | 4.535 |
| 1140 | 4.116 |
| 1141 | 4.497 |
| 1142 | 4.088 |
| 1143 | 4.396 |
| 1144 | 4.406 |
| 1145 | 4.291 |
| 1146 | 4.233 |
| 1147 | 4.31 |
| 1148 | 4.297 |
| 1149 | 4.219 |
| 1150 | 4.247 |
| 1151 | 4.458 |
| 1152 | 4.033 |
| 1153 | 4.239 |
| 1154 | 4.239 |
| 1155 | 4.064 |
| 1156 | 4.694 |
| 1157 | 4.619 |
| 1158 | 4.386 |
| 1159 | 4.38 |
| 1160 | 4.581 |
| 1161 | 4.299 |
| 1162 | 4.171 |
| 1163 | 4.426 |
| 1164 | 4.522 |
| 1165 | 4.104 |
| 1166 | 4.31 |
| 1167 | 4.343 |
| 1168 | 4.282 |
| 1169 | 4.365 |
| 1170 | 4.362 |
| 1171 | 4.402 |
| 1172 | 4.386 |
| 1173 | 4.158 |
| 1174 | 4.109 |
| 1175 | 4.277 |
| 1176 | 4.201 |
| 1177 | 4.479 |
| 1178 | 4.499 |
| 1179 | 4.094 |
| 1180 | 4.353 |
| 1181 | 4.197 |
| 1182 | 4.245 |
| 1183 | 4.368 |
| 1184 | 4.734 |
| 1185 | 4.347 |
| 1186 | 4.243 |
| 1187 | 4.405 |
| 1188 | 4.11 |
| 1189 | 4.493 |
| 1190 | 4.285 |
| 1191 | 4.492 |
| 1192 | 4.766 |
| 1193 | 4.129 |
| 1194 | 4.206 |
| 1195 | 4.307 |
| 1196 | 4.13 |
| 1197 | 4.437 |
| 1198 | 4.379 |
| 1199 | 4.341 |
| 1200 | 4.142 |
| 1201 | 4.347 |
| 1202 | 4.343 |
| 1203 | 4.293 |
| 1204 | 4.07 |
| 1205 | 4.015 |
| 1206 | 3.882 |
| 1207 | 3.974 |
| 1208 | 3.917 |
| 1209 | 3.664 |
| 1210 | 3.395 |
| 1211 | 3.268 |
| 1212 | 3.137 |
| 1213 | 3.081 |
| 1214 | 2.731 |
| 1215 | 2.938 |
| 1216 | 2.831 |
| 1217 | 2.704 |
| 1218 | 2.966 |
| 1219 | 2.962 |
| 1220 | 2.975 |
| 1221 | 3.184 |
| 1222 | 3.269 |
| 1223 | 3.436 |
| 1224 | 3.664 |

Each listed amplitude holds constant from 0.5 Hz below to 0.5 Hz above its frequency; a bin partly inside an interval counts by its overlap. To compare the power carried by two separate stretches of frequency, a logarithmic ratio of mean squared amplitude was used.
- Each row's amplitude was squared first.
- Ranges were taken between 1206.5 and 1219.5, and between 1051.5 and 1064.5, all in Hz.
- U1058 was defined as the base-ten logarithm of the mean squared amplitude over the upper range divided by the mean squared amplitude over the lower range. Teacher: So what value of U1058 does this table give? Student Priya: -0.19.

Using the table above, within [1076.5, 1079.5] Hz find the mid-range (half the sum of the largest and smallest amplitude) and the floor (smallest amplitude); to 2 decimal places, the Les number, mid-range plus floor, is 7.71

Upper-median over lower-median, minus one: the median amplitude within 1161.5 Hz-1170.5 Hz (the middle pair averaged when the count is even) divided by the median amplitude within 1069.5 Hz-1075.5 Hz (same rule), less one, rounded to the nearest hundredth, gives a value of 0.21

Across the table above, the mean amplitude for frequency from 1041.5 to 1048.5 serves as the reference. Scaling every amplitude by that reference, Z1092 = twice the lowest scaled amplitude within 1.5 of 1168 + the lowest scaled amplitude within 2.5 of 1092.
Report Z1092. 2.96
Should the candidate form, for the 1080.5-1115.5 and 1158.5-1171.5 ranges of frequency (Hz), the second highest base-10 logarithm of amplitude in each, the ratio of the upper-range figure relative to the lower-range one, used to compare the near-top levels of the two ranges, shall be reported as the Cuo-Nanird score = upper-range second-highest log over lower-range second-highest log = 0.99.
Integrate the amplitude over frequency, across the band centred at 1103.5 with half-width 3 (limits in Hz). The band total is 26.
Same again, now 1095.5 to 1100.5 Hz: 21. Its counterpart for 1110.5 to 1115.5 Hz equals 21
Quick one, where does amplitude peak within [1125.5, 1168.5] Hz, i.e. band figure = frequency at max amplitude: 1156 Hz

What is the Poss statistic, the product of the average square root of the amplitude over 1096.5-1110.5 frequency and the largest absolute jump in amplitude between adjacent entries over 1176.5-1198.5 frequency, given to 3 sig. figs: 1.32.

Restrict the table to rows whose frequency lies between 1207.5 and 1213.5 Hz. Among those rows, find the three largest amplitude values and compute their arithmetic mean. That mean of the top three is 3.66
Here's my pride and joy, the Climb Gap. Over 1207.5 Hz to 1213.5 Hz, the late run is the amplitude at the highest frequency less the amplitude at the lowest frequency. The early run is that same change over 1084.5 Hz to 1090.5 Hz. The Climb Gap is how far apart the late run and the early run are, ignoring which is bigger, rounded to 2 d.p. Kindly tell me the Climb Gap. 1.16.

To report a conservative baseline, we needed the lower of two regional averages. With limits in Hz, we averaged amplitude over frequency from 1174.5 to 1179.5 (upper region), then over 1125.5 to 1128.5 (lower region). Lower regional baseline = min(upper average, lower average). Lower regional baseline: 4.31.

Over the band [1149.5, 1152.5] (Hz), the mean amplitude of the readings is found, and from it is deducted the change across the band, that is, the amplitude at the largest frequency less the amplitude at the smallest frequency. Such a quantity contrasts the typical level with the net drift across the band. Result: 4.5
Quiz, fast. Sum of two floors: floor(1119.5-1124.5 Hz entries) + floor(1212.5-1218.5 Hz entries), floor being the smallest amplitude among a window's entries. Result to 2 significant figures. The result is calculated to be 6.7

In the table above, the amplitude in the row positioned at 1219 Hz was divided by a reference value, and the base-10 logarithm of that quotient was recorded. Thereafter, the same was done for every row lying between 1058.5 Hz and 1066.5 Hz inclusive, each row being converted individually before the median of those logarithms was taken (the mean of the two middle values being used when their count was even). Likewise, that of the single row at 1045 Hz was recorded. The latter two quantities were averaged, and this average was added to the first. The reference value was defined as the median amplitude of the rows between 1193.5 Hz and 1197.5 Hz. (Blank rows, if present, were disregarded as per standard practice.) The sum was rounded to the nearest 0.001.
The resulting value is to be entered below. -0.187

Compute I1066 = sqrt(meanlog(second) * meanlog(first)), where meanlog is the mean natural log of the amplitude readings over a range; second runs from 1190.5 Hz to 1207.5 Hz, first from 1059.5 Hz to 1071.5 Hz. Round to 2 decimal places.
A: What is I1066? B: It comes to 1.37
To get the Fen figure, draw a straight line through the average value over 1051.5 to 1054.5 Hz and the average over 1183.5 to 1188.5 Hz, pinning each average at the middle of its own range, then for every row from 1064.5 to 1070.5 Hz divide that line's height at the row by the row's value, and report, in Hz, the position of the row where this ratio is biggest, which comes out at 1065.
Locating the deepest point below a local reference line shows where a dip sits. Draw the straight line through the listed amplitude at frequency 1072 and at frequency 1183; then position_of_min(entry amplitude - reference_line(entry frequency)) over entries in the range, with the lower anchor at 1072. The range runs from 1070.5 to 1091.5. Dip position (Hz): 1073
